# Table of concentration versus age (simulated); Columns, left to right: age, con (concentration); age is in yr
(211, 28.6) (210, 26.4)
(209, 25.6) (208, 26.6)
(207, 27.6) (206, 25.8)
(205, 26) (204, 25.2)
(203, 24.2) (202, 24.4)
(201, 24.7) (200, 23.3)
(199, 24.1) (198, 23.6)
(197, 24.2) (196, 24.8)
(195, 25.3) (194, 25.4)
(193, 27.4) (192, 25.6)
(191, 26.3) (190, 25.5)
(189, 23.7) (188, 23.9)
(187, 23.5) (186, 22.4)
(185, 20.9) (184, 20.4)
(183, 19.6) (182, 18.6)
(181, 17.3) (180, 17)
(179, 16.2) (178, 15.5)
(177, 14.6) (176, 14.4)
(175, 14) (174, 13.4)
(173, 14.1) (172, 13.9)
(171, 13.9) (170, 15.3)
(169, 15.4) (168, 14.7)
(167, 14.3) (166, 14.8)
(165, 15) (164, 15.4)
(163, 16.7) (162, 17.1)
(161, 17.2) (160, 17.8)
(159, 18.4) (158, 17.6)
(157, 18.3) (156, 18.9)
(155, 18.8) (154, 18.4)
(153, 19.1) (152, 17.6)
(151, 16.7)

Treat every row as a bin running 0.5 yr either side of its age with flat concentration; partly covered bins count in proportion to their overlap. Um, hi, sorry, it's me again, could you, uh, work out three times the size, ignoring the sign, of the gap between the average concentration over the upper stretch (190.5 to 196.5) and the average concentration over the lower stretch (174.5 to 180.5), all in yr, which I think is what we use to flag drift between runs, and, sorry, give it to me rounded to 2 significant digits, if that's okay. 32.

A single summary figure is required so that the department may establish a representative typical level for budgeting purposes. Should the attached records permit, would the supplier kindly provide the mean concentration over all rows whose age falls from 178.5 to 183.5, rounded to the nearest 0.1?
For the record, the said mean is 17.7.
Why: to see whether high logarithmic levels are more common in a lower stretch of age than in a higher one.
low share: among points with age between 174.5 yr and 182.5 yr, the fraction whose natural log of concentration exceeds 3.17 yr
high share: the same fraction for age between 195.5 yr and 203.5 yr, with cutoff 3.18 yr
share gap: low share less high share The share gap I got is -0.75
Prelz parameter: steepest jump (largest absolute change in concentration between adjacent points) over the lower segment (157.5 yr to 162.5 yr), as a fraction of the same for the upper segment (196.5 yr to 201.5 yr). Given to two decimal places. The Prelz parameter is 0.57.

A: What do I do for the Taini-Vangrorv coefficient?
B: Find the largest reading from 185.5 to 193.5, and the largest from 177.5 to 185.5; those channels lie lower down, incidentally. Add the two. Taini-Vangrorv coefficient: 48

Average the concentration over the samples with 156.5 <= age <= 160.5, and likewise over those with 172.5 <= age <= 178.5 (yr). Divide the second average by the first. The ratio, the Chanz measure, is 0.8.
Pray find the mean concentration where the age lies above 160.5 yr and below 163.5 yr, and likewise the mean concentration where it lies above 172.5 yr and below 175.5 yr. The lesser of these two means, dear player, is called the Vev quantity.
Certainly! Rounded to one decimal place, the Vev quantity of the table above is 13.8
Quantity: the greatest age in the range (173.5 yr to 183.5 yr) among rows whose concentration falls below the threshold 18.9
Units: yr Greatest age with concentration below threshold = 182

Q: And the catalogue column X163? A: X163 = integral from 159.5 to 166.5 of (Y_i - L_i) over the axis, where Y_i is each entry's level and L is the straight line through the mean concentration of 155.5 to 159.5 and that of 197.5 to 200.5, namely -19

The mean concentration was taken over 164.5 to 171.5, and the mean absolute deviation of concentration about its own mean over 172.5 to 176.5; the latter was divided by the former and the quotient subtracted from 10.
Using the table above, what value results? 9.98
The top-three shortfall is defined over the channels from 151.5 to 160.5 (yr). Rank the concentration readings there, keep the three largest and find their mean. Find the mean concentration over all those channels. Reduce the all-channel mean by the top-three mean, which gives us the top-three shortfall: -0.61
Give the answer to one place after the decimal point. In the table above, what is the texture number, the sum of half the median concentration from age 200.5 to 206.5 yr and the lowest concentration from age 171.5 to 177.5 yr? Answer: 25.9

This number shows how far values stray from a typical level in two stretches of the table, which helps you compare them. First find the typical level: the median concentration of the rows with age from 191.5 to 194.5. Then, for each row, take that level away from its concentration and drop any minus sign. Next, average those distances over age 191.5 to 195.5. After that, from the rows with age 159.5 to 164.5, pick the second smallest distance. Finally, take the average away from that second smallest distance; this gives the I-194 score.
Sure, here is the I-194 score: 7.8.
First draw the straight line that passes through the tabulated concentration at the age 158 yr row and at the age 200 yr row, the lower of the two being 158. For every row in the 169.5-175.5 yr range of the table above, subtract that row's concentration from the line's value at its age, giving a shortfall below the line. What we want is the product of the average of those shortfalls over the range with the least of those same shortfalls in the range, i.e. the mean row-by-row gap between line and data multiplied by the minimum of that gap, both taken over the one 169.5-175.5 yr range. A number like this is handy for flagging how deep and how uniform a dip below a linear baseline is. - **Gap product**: 21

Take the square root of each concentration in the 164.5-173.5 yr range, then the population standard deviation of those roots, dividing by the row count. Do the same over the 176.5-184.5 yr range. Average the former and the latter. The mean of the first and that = 0.15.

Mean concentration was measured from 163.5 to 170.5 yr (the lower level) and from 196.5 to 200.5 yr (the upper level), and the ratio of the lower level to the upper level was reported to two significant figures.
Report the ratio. 0.63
